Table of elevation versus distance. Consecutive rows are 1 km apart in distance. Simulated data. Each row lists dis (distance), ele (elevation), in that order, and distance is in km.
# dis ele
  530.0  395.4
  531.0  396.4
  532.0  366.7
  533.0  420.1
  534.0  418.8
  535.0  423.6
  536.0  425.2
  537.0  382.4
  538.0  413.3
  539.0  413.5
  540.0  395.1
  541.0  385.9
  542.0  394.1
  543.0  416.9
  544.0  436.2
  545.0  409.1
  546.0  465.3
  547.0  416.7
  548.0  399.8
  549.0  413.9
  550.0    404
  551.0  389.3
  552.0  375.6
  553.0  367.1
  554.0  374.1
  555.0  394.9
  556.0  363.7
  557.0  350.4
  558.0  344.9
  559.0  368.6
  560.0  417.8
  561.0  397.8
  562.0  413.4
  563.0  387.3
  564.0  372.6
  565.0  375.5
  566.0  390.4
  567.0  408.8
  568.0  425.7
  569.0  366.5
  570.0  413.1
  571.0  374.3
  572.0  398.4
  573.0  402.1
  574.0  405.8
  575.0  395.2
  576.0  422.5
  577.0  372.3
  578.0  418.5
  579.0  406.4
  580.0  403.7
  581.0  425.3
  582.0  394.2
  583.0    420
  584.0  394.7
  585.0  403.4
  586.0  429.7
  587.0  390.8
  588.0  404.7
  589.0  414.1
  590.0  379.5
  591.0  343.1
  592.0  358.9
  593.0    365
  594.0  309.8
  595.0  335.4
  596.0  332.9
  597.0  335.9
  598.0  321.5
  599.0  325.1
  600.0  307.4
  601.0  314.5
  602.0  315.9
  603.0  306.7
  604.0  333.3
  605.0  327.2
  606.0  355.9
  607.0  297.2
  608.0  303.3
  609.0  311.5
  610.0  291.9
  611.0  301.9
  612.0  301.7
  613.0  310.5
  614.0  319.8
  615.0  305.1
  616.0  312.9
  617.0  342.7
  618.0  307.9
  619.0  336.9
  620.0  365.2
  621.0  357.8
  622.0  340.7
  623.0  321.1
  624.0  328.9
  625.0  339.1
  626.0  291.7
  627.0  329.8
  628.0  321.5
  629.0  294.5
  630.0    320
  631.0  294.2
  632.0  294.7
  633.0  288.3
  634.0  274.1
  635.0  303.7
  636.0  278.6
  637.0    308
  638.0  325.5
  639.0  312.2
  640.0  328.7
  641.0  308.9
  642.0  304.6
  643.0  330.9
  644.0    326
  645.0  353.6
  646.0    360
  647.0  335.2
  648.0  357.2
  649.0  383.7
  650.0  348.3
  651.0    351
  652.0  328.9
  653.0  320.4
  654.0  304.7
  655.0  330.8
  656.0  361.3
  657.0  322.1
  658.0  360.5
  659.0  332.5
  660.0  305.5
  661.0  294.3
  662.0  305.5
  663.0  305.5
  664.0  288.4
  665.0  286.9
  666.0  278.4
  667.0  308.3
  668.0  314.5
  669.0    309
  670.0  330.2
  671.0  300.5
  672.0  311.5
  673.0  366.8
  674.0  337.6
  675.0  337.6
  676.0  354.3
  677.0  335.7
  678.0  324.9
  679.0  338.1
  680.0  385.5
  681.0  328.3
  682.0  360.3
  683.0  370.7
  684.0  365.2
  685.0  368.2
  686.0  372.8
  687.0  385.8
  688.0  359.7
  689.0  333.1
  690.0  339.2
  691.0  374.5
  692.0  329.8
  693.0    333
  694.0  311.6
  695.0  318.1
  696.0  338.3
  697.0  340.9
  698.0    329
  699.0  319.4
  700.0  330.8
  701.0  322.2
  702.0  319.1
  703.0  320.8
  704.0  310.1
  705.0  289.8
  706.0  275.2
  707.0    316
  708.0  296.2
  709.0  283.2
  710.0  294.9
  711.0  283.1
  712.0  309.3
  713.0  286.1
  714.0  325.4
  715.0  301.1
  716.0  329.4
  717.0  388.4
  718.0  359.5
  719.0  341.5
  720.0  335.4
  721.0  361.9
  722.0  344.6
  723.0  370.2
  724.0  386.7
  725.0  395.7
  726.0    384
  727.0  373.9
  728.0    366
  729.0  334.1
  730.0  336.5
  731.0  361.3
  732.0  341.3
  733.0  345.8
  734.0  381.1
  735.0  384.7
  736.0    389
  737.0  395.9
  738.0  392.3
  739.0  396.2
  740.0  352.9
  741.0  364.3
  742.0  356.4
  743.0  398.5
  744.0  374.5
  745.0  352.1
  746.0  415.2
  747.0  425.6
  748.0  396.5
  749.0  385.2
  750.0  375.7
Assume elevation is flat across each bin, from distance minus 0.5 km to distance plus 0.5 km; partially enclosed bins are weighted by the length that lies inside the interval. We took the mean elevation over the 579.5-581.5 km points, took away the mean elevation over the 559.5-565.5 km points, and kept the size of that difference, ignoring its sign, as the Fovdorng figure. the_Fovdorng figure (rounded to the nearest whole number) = 20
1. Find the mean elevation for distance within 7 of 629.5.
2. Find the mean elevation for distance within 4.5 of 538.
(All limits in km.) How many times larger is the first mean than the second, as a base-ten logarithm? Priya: -0.12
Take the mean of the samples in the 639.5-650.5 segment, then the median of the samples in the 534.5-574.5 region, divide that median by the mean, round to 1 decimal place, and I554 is 1.2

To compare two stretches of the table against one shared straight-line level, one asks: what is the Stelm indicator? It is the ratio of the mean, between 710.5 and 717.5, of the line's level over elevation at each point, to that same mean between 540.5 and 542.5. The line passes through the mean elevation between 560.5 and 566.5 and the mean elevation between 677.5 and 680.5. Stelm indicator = 1.05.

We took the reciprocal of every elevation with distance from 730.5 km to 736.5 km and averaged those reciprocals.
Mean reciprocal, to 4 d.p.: 0.0027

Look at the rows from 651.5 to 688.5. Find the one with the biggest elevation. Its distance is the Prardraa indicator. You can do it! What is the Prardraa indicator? 687.0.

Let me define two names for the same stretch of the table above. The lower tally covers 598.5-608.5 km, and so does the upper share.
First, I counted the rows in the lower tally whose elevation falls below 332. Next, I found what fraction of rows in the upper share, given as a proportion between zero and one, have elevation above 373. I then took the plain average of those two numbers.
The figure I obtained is 4.0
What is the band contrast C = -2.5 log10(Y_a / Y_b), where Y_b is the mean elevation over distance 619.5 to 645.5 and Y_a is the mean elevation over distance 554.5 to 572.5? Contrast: -0.22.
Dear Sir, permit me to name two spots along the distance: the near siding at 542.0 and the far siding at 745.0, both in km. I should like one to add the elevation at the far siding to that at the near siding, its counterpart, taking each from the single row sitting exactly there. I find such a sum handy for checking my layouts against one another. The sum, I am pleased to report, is 746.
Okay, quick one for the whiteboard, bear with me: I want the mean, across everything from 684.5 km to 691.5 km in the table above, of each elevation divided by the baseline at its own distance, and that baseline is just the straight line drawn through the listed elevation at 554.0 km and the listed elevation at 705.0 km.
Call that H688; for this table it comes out 1.21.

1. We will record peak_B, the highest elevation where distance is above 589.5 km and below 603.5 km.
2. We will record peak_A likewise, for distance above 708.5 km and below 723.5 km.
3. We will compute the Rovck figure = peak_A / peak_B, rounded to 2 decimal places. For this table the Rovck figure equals 1.02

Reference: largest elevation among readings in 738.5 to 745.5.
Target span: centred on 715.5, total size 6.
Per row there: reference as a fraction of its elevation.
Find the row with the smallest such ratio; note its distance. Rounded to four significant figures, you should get 717.0 km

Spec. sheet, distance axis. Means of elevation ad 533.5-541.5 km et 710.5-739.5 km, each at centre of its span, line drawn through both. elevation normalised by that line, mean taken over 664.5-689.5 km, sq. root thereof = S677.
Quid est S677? 0.96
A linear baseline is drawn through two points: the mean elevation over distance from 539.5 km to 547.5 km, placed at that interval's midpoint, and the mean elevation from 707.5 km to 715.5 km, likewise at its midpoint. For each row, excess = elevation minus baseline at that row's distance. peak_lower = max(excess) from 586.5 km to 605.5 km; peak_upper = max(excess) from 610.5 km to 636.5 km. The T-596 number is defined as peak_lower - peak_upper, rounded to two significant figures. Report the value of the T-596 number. 27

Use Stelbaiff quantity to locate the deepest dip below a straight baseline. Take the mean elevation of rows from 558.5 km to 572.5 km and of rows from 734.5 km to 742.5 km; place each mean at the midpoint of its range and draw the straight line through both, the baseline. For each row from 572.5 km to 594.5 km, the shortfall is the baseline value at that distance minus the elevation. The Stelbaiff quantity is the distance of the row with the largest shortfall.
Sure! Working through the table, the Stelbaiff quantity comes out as 594.0 km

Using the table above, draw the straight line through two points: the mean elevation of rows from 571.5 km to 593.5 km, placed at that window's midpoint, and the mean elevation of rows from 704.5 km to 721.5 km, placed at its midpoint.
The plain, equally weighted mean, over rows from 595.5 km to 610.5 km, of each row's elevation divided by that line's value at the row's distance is 0.83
